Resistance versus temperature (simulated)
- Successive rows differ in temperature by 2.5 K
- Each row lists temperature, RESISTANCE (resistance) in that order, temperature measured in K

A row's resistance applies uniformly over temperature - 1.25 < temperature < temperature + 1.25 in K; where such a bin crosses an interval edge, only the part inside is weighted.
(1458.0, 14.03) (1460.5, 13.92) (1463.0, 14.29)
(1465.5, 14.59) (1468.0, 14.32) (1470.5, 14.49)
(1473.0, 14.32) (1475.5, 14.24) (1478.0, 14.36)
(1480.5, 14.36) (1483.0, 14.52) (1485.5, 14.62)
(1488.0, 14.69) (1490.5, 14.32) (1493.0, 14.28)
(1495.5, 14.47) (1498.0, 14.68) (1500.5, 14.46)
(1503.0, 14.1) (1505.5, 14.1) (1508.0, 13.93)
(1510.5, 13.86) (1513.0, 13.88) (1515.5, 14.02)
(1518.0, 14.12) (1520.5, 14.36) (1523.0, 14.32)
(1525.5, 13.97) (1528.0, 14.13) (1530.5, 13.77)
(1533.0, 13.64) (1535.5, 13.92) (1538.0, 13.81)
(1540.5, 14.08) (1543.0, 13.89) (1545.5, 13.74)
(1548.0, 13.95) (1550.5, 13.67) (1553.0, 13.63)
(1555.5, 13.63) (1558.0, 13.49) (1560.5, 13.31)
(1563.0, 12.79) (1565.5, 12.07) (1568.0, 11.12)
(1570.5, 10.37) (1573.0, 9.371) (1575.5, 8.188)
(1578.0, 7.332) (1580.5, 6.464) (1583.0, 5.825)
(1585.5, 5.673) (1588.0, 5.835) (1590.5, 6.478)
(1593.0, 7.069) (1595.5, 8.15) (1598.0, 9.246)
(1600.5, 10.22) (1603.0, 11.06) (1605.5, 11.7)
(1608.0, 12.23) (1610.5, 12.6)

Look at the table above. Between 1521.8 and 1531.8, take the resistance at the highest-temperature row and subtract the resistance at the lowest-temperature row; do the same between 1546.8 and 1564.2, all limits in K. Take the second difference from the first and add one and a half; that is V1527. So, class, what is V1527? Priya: 2.1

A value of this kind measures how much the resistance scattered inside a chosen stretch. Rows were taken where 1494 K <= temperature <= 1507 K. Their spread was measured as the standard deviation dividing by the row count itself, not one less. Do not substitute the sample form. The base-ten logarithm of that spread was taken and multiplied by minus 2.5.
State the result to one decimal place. 1.6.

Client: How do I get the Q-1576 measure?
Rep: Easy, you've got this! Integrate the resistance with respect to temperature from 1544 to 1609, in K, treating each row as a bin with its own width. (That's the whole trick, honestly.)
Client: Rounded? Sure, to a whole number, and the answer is 667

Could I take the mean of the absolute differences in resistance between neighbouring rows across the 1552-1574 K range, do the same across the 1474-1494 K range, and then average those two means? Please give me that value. 0.3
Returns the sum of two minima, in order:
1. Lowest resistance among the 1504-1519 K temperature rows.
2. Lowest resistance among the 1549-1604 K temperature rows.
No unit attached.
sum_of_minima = 19.5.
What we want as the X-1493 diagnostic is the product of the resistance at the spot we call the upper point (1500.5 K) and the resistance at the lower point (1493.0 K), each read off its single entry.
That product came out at 206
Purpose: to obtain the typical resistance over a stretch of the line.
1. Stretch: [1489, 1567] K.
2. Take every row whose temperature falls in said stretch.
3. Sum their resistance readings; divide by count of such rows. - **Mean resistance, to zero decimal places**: 14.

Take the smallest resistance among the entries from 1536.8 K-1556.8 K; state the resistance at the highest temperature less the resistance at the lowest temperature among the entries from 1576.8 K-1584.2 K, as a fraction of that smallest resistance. -0.11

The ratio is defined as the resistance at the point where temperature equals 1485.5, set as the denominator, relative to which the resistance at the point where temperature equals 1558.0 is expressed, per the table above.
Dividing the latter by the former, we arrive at 0.92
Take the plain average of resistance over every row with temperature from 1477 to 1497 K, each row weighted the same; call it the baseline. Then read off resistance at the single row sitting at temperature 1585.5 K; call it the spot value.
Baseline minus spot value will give 8.8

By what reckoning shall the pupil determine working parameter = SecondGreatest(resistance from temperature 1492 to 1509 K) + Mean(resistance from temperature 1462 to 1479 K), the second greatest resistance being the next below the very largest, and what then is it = 28.8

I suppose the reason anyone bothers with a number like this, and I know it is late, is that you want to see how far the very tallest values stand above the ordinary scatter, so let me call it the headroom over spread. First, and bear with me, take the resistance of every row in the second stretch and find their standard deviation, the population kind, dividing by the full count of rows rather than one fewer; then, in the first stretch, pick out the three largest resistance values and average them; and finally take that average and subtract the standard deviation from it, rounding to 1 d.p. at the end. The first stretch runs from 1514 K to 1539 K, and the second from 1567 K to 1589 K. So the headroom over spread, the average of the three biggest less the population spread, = 12.3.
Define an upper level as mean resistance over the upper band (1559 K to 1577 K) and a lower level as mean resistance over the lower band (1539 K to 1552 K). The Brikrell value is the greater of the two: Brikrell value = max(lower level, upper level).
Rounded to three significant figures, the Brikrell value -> 13.9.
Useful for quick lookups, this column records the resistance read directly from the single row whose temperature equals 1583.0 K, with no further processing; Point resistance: 5.825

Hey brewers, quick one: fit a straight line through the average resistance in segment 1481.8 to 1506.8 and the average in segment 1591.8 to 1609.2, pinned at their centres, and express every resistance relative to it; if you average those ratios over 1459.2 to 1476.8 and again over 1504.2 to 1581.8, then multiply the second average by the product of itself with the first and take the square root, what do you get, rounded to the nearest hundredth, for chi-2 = 0.99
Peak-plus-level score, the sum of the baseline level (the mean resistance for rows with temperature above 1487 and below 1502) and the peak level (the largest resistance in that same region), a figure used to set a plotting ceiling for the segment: 29.2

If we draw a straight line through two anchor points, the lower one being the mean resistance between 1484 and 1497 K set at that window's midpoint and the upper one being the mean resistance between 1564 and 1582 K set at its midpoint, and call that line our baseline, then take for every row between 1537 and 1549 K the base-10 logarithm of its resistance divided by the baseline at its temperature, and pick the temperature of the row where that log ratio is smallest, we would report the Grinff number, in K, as 1538.0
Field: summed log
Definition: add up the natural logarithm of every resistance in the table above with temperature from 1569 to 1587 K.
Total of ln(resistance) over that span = 14.04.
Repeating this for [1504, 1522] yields 18.49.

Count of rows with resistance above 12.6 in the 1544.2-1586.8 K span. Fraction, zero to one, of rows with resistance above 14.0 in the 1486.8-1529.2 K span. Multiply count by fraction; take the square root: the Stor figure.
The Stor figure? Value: 2.5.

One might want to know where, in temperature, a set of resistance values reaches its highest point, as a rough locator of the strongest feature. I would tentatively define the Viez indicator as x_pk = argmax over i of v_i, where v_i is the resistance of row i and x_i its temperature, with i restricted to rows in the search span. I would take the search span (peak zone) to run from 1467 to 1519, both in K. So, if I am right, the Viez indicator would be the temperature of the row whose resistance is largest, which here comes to 1488.0 K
